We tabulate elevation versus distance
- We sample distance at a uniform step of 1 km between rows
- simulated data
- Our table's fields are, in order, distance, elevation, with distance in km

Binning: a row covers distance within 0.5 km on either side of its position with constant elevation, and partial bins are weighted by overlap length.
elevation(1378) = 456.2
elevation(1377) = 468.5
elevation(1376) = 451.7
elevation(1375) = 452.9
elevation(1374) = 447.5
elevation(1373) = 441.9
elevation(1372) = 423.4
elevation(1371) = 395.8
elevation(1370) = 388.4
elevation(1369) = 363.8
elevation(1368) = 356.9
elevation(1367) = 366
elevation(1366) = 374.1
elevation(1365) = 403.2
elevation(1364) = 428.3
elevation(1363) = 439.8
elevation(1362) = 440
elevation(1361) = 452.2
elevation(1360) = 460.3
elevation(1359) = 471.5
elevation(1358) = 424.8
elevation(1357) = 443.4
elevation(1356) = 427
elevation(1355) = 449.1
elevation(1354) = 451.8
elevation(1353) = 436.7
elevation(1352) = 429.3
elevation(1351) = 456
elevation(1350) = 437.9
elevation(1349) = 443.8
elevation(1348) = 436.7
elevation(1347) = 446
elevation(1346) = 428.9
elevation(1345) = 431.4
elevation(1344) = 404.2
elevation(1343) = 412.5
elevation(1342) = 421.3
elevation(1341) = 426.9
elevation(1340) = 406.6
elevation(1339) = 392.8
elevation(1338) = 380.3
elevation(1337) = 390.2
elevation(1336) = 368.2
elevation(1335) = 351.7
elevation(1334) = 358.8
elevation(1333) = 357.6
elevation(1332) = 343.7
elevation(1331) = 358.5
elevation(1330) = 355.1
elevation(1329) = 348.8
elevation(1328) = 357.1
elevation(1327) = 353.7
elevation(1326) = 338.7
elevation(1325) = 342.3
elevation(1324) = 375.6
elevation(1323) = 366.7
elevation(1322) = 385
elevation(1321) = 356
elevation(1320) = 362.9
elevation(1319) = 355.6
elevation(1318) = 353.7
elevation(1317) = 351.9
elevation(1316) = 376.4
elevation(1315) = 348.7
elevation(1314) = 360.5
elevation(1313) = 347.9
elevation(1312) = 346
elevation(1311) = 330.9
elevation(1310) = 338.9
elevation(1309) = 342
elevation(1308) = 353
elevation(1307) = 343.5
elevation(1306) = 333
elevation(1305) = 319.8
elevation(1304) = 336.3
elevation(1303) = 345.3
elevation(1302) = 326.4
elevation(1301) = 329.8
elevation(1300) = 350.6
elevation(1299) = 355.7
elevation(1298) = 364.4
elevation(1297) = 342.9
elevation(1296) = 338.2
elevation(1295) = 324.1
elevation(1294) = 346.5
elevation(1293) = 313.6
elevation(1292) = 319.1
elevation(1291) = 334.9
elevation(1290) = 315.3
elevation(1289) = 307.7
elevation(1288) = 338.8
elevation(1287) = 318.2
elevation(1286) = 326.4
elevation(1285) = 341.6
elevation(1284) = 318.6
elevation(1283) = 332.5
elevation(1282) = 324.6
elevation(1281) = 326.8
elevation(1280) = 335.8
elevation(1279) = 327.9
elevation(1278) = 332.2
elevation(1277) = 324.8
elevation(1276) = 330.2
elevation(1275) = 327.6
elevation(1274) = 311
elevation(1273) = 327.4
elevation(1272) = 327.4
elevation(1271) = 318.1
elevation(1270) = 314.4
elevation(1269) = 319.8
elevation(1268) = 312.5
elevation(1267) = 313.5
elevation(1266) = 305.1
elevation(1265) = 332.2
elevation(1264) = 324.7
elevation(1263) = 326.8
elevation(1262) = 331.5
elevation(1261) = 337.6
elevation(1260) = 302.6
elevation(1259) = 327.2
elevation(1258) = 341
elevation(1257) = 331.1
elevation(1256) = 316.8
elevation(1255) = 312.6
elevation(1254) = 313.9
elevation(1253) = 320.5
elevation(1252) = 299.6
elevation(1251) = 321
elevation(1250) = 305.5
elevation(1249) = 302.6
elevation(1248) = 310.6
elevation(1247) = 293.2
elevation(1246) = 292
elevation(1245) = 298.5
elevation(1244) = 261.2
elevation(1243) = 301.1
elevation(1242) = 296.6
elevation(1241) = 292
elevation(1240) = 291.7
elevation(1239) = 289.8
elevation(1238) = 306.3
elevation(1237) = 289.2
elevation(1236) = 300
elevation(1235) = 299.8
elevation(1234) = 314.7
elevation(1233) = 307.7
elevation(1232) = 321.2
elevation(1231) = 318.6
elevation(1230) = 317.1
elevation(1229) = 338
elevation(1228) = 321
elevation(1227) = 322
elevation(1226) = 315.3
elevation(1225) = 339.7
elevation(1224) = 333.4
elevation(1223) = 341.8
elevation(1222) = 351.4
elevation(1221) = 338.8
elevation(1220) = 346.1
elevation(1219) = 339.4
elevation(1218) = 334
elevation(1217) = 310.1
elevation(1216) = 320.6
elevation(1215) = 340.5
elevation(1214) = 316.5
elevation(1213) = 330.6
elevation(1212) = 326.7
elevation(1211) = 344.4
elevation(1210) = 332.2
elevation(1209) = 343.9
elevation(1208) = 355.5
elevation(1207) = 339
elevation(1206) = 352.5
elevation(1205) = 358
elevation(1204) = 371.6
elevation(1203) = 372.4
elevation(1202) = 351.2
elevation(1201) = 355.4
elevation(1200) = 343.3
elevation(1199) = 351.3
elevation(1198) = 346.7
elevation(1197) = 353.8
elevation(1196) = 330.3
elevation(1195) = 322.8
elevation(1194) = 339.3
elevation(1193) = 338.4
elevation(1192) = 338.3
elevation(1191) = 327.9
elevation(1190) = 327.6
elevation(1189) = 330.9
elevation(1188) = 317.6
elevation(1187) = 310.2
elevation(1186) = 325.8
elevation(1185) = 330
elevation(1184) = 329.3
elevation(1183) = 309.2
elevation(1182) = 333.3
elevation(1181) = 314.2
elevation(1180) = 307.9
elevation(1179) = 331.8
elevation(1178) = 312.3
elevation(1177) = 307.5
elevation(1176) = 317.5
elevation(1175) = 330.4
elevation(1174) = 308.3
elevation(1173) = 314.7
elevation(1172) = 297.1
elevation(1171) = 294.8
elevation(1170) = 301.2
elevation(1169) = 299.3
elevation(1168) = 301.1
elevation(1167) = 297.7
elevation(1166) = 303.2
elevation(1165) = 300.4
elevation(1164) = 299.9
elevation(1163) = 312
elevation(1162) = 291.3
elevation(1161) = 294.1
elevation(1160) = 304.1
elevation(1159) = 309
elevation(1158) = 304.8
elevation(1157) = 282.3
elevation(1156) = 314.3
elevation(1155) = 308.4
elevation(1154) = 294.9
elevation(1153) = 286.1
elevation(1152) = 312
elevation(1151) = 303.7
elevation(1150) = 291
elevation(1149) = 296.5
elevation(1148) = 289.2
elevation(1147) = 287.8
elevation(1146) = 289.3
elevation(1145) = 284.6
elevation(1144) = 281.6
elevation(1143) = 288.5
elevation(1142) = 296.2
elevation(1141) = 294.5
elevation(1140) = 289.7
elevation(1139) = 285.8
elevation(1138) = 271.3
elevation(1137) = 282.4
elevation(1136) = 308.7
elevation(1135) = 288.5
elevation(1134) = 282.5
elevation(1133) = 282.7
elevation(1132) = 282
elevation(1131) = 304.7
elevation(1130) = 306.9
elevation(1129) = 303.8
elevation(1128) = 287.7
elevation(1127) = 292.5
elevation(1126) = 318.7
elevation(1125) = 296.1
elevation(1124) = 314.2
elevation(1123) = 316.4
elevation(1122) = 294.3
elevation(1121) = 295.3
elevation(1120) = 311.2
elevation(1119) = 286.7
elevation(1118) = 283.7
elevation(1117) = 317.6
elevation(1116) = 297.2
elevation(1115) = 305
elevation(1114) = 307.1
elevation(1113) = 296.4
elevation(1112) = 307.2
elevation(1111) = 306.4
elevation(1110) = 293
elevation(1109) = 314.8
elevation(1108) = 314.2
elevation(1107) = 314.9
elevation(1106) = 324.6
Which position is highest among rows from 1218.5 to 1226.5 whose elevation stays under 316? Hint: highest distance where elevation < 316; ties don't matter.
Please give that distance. 1226 km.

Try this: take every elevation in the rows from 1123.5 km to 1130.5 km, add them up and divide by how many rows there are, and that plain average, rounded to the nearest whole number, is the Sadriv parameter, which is 303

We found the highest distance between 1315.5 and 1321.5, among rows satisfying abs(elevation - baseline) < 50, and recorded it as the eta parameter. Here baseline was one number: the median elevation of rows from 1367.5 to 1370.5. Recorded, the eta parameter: 1321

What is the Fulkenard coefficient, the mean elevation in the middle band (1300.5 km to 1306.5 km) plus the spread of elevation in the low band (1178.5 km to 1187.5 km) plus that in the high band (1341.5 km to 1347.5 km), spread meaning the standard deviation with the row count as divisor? 355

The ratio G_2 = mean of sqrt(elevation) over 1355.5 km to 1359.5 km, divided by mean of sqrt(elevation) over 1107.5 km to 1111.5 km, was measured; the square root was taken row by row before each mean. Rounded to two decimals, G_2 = 1.20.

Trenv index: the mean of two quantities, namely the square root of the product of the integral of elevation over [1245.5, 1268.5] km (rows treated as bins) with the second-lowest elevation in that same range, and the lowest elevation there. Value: 876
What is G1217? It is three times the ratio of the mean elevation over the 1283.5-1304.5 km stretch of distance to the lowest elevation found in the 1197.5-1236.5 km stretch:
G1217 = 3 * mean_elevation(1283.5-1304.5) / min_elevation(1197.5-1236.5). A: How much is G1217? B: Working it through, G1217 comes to 3.33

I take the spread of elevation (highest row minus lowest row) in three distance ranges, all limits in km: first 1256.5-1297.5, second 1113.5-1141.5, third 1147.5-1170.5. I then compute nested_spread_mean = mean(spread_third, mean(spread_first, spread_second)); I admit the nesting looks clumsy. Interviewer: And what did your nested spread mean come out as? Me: 39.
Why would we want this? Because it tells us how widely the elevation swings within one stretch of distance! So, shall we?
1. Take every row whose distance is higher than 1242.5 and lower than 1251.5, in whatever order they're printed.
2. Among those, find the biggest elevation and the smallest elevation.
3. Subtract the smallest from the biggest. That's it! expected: 60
